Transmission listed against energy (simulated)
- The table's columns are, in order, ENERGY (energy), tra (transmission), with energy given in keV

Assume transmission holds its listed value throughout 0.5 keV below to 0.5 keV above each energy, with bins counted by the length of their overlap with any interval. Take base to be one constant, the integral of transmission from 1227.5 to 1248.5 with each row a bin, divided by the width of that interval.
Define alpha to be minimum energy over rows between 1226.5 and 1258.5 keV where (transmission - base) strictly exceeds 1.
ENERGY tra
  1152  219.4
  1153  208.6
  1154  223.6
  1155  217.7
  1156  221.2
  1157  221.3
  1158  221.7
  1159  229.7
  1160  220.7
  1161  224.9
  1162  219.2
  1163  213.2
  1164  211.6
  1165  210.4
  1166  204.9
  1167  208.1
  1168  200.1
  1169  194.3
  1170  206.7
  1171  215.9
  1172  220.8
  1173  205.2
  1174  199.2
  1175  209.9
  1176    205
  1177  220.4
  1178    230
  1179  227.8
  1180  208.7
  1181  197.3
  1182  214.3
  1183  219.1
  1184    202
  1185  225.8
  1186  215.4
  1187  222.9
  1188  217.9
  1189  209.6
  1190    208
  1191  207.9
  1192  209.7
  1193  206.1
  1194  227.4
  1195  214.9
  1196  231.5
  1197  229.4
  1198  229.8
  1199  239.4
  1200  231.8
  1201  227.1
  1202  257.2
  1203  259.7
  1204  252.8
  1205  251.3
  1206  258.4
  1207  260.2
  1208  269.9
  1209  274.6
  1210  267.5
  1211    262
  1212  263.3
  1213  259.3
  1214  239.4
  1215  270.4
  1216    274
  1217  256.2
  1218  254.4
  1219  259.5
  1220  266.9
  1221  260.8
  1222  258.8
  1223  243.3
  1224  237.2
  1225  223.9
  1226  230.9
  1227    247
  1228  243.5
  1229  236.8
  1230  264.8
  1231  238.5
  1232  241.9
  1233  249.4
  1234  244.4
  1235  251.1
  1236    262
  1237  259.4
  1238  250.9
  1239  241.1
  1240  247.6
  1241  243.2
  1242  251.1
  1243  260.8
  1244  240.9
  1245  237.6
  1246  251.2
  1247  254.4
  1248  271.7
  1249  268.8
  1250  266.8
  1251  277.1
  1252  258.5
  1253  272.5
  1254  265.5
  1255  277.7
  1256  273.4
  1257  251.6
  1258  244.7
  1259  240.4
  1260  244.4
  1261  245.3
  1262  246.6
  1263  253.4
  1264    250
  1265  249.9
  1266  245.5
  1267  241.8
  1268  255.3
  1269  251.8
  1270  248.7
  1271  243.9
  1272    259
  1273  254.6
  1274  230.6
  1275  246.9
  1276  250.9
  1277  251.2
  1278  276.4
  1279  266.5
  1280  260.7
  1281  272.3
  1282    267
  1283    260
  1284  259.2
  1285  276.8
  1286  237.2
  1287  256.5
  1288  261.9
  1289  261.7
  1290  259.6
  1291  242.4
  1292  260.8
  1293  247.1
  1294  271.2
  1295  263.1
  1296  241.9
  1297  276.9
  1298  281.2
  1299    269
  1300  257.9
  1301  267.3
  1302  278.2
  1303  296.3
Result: 1230 keV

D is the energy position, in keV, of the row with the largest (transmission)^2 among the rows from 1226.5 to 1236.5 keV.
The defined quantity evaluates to 1230 keV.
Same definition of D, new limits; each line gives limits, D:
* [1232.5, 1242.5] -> 1236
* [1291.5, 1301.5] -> 1298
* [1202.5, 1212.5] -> 1209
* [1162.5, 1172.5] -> 1172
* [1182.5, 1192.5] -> 1185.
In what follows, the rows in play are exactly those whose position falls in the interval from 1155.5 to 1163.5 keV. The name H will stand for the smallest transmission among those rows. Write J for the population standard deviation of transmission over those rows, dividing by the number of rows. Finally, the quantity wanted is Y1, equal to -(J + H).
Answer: -217.6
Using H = 213.2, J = 4.4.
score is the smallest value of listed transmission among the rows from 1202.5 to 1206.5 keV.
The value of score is 251.3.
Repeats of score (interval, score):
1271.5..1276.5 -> 230.6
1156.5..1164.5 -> 211.6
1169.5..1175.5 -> 199.2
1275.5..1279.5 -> 250.9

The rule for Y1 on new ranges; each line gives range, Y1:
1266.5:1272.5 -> -247.8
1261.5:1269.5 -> -246.0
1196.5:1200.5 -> -233.4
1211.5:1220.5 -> -249.0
